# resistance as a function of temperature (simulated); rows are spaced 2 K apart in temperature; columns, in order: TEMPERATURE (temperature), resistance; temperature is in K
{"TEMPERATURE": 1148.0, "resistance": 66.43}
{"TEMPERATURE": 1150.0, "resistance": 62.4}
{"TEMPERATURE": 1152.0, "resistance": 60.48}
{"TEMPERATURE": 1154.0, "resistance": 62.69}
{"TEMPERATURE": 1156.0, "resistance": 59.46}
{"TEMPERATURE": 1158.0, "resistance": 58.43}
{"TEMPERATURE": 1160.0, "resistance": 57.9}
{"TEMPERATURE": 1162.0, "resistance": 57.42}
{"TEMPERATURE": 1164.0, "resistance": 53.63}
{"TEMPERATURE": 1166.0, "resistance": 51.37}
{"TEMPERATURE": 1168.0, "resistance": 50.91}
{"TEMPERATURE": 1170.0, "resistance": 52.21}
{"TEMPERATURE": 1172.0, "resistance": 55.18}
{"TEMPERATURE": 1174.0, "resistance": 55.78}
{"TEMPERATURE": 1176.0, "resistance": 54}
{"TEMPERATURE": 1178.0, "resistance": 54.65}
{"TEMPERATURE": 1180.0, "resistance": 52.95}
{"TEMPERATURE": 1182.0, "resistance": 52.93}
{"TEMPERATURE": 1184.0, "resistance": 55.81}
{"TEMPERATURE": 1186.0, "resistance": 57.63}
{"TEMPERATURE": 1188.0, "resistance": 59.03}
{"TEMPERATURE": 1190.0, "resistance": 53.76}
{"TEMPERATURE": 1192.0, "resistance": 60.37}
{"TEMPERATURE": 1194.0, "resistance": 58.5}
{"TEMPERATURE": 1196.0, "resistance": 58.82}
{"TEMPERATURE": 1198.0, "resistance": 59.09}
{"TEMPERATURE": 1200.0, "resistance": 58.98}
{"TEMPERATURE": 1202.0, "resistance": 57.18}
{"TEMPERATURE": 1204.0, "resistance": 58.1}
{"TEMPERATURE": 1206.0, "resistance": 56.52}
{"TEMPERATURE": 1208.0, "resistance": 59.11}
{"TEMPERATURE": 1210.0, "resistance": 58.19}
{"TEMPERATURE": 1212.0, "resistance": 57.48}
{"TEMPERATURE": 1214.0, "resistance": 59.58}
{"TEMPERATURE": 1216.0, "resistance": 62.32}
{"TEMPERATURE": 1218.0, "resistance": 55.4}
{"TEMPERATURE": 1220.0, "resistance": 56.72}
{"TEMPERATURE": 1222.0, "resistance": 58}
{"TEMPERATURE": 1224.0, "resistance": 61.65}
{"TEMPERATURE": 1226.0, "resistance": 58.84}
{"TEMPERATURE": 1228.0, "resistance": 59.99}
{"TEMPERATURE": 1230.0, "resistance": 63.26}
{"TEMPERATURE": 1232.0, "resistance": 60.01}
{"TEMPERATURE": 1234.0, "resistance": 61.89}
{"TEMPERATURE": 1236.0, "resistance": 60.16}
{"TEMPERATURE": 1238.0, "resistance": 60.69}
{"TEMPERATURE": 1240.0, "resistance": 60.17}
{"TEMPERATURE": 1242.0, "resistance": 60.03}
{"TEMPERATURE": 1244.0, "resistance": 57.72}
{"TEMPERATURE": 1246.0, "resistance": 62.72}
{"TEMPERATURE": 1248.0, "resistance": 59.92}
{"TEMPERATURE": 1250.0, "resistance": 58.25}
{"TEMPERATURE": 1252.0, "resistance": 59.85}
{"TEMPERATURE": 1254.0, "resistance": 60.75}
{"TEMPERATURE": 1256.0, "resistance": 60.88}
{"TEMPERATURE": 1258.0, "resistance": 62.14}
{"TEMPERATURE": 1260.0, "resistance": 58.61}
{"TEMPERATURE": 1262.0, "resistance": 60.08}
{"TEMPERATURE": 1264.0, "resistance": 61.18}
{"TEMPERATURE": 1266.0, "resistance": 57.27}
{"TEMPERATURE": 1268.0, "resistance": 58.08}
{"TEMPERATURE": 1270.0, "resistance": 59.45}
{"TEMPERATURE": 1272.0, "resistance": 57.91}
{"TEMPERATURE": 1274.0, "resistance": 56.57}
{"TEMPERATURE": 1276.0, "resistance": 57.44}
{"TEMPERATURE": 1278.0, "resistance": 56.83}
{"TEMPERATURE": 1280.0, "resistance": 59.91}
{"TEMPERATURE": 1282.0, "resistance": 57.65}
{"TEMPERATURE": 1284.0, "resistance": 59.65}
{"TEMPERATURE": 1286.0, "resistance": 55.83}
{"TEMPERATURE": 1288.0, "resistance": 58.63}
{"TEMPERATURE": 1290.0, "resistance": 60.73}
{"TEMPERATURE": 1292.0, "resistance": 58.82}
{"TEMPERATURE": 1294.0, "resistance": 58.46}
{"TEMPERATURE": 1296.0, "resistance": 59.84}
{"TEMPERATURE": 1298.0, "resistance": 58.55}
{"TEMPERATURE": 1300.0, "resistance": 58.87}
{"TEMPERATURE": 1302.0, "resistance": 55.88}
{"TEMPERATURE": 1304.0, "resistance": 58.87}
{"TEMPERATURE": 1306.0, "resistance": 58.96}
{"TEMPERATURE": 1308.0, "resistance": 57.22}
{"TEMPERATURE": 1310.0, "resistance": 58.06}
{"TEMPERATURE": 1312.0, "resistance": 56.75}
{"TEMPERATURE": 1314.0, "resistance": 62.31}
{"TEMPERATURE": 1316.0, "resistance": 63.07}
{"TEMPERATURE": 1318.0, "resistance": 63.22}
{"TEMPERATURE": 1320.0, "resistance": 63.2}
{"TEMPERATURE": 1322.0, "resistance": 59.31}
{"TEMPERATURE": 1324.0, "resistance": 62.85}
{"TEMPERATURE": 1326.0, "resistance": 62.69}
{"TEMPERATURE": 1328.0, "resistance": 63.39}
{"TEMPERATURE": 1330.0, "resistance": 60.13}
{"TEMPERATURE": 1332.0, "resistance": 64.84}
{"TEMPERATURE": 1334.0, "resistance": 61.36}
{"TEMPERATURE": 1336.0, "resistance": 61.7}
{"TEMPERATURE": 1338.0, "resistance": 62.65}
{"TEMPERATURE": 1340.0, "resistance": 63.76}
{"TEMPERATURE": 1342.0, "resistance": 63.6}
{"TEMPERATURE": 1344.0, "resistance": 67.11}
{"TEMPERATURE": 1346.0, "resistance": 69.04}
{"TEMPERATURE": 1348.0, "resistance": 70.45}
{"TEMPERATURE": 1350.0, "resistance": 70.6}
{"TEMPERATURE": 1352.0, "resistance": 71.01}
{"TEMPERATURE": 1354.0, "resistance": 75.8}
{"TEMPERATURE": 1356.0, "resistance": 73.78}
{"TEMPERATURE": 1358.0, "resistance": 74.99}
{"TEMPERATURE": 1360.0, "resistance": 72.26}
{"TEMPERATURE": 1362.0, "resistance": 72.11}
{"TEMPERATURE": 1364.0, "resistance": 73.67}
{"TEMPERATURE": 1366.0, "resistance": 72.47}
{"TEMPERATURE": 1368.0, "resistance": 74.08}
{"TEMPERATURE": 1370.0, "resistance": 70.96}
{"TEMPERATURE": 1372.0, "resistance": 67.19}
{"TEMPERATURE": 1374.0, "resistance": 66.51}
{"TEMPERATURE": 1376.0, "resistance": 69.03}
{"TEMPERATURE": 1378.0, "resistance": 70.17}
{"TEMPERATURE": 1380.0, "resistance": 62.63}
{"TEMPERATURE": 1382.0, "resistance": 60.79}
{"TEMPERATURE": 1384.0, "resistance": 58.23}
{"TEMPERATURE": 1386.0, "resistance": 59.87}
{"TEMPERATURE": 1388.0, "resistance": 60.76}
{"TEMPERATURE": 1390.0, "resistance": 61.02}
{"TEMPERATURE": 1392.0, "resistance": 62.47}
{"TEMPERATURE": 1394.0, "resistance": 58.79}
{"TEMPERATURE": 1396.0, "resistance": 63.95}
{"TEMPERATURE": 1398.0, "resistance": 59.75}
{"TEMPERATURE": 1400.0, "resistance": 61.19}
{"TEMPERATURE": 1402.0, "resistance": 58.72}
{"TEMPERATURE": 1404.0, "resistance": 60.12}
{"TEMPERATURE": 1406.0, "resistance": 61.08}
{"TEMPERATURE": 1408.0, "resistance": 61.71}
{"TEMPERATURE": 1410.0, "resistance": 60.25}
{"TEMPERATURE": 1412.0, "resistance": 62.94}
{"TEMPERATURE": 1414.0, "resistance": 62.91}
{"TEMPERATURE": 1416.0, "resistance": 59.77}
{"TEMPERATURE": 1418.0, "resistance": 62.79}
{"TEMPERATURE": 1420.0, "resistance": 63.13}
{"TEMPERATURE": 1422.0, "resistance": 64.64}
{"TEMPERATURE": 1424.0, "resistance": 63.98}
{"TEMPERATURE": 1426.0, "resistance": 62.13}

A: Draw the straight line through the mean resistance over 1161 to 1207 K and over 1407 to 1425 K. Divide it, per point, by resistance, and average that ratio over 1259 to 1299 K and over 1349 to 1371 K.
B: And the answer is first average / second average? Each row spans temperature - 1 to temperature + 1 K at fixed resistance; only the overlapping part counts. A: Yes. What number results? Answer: 1.20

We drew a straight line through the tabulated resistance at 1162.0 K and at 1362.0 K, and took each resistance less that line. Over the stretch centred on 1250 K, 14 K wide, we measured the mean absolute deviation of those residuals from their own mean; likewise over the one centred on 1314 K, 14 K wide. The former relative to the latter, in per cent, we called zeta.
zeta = 45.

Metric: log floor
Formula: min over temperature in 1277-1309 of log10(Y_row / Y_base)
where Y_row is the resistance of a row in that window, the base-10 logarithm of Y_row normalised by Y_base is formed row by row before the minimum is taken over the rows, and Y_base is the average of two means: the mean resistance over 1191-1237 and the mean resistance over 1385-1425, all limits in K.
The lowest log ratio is -0.034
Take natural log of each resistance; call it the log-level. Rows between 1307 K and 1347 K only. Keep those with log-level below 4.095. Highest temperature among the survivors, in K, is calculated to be 1322.0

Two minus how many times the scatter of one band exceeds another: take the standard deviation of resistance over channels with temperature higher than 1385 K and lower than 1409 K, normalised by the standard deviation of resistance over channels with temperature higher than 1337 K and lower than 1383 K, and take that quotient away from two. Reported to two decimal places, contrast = 1.66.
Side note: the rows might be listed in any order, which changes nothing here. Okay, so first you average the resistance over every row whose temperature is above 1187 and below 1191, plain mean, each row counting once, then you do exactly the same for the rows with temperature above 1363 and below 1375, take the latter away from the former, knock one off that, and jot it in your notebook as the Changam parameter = -15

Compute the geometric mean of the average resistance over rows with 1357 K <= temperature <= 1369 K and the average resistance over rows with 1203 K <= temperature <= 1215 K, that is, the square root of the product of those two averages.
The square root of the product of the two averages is 65.3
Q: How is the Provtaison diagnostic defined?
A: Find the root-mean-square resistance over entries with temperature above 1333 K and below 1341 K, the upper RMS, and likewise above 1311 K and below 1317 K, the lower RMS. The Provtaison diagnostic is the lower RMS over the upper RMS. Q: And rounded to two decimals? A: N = 0.97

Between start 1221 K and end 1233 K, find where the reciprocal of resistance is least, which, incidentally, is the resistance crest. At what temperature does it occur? 1230.0 K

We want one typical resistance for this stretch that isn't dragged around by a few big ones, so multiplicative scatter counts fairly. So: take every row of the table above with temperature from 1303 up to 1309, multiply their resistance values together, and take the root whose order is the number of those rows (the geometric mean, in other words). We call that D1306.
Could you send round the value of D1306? 58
